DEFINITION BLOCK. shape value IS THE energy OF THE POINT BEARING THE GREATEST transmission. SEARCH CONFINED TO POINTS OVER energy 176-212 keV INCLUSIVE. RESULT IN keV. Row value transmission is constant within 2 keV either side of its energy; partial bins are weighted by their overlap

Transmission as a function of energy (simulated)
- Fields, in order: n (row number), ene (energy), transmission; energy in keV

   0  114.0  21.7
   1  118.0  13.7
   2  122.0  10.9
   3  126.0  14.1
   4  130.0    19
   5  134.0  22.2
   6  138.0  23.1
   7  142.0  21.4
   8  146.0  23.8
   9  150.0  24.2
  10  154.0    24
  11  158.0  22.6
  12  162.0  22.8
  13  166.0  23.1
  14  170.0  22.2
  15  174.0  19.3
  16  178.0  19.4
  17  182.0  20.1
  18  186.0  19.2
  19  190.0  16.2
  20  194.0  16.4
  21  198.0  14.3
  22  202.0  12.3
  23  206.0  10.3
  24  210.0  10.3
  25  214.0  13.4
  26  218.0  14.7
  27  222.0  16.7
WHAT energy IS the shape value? 182.0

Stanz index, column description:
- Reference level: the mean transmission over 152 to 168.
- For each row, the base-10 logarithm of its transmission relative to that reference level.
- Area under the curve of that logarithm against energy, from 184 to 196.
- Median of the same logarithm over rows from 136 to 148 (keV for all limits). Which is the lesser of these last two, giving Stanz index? -1.5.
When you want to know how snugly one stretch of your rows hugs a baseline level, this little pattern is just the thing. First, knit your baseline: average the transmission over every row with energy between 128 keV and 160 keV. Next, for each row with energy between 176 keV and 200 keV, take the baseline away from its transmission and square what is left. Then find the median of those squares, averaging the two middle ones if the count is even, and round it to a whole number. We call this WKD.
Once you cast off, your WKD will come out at 24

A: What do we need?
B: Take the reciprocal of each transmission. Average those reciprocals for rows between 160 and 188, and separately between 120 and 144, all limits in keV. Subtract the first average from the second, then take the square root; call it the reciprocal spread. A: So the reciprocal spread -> 0.101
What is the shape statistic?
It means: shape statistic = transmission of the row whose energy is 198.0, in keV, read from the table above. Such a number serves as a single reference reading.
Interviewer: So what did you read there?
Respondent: 14.3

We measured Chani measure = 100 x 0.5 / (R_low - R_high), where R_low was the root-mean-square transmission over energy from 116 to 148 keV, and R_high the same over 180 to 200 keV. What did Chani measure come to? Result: 29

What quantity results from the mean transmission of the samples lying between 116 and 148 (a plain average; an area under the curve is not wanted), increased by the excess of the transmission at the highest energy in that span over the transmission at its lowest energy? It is 29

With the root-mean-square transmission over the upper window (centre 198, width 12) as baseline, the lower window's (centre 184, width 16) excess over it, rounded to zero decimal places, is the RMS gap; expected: 4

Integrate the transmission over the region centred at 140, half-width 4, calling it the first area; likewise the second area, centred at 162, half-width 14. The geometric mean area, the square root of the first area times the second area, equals 336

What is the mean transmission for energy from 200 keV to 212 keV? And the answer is 11.0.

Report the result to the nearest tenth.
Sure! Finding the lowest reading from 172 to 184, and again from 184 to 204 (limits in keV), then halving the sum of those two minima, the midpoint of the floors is 15.8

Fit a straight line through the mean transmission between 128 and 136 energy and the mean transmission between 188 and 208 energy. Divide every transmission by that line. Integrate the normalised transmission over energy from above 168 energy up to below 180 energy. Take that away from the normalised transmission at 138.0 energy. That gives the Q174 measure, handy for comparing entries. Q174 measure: -14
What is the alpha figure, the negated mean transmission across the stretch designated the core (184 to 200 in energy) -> -17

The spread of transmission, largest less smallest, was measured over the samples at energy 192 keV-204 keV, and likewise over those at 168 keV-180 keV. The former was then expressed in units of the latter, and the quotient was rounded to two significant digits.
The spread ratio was 1.4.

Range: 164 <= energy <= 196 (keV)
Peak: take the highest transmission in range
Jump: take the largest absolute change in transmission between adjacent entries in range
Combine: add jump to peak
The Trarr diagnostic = 26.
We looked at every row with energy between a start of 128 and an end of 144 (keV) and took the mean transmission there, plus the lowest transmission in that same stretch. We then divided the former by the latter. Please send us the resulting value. 1.13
